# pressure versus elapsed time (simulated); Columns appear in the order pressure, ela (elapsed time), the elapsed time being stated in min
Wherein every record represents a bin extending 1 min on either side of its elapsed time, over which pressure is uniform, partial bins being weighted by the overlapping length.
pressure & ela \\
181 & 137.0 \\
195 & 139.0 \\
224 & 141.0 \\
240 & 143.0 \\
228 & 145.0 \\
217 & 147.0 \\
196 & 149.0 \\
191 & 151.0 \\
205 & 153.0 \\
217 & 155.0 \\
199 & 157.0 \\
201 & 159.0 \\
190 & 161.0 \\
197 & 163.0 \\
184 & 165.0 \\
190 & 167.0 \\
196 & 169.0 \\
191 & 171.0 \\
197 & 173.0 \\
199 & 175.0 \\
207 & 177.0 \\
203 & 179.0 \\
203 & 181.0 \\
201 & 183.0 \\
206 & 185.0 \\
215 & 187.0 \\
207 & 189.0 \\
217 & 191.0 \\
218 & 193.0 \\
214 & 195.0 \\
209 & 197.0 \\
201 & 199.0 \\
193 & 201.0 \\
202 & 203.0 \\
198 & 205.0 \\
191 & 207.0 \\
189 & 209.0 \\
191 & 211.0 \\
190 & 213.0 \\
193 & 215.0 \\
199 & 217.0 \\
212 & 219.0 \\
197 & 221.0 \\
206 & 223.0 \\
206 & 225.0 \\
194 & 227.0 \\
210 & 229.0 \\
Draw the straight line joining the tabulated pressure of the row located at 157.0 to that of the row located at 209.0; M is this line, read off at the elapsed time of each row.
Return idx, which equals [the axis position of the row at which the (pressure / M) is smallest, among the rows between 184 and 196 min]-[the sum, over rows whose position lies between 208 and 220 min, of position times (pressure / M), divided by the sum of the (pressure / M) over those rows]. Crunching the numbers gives -29.1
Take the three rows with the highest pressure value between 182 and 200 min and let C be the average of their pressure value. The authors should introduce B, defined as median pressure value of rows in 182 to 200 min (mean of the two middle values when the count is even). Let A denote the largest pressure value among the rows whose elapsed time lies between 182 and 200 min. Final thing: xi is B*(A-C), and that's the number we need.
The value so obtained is 279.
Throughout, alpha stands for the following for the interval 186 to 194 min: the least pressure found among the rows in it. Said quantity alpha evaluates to 207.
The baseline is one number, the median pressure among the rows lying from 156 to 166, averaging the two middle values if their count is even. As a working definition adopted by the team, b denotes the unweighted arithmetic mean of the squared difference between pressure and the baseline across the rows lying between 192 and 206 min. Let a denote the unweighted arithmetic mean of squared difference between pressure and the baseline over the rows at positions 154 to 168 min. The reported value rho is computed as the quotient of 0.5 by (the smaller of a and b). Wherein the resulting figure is 0.005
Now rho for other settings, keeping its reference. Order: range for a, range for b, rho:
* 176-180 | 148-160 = 0.007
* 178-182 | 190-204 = 0.014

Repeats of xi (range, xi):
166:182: 528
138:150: 2058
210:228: 788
